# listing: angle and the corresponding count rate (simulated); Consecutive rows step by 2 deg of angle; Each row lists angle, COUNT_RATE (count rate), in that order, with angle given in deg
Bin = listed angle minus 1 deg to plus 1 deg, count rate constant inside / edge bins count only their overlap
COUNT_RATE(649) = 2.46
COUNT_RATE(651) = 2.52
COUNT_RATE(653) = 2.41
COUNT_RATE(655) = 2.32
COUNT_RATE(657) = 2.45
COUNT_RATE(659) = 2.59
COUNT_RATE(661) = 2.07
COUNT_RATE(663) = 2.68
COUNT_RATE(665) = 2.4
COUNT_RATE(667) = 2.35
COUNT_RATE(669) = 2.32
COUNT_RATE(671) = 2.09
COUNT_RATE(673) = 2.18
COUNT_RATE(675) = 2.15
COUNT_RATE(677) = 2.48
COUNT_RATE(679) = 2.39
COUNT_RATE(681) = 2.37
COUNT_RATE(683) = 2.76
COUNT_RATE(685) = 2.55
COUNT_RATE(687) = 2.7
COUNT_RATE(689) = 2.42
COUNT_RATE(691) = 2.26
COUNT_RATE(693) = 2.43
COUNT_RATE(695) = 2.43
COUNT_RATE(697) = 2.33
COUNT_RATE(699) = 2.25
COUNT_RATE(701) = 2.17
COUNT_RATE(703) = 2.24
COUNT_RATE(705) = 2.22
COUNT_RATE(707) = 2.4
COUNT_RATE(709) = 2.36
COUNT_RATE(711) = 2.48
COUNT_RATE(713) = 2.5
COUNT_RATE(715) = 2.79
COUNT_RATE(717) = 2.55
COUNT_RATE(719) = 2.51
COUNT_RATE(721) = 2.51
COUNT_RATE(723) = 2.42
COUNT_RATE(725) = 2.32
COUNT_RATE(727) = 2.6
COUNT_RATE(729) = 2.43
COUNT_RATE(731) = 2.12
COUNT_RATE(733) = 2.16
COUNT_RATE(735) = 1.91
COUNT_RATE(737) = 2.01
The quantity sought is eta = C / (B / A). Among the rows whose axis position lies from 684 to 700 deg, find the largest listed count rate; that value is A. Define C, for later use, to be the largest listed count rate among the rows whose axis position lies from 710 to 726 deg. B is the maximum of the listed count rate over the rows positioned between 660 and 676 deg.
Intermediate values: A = 2.7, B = 2.68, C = 2.79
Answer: 2.81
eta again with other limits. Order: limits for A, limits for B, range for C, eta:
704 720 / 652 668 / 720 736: 2.71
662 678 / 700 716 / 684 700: 2.59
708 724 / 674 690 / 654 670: 2.71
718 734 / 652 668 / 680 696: 2.68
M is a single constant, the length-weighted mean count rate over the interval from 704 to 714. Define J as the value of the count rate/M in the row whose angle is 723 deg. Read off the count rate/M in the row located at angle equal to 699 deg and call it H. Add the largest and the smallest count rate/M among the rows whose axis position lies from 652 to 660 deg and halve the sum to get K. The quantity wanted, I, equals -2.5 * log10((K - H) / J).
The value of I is 2.7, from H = 0.94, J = 1.01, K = 1.03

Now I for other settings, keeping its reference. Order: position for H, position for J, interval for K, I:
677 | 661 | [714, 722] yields 2.7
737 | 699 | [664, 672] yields 2.5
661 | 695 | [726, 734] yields 2.3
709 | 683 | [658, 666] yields 5.7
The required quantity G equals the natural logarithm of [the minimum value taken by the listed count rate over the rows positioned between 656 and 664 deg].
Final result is 0.73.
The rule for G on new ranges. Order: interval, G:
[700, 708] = 0.77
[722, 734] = 0.75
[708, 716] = 0.86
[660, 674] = 0.73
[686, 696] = 0.82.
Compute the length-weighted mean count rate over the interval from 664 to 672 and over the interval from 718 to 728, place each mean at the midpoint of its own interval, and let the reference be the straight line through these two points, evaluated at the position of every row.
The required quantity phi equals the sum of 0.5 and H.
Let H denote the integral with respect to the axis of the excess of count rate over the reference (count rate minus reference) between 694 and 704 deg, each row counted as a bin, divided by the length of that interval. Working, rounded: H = -0.11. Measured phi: 0.39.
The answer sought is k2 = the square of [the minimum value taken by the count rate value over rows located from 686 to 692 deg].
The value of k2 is 5.11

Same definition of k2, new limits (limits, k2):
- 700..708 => 4.71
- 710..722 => 6.15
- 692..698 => 5.43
